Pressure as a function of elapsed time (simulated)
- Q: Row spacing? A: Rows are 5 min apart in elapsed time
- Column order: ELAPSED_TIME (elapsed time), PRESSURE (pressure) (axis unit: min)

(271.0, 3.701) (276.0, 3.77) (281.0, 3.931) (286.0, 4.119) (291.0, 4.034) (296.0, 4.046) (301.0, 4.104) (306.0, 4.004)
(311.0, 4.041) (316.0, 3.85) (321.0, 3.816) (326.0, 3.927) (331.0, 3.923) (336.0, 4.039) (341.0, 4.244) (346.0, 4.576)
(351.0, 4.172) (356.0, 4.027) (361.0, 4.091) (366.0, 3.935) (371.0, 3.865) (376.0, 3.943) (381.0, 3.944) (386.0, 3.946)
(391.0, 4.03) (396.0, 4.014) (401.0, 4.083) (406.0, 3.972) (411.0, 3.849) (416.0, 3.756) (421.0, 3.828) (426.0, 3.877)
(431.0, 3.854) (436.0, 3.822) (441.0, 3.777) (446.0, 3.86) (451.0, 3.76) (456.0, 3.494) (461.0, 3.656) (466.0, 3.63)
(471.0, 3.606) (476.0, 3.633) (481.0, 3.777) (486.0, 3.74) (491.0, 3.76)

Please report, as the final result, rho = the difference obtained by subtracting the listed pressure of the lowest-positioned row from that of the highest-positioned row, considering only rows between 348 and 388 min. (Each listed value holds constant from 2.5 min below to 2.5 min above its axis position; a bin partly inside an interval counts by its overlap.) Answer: -0.23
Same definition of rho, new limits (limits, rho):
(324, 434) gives -0.07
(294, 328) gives -0.12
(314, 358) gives 0.18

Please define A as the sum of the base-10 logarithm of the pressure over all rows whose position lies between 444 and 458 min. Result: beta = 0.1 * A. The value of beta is 0.171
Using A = 1.71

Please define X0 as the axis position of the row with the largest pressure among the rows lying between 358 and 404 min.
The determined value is 361.0 min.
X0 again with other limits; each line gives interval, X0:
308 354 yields 346.0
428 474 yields 446.0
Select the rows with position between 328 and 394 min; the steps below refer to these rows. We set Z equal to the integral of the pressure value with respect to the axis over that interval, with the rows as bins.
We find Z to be 268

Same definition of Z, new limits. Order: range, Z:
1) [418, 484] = 247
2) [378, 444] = 258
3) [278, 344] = 265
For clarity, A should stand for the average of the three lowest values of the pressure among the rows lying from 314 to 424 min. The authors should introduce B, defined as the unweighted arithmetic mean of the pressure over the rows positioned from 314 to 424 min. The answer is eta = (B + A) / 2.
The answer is 3.90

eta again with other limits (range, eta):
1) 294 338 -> 3.92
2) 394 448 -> 3.83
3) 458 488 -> 3.65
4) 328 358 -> 4.08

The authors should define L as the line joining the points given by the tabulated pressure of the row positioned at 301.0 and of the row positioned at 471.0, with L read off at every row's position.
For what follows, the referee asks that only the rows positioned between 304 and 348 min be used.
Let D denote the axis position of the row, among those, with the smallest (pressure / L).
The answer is 321.0 min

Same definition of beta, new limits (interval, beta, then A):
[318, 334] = 0.177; 1.77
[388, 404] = 0.182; 1.82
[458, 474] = 0.168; 1.68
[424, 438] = 0.176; 1.76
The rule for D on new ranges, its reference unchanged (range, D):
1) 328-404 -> 331.0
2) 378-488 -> 456.0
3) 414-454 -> 416.0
